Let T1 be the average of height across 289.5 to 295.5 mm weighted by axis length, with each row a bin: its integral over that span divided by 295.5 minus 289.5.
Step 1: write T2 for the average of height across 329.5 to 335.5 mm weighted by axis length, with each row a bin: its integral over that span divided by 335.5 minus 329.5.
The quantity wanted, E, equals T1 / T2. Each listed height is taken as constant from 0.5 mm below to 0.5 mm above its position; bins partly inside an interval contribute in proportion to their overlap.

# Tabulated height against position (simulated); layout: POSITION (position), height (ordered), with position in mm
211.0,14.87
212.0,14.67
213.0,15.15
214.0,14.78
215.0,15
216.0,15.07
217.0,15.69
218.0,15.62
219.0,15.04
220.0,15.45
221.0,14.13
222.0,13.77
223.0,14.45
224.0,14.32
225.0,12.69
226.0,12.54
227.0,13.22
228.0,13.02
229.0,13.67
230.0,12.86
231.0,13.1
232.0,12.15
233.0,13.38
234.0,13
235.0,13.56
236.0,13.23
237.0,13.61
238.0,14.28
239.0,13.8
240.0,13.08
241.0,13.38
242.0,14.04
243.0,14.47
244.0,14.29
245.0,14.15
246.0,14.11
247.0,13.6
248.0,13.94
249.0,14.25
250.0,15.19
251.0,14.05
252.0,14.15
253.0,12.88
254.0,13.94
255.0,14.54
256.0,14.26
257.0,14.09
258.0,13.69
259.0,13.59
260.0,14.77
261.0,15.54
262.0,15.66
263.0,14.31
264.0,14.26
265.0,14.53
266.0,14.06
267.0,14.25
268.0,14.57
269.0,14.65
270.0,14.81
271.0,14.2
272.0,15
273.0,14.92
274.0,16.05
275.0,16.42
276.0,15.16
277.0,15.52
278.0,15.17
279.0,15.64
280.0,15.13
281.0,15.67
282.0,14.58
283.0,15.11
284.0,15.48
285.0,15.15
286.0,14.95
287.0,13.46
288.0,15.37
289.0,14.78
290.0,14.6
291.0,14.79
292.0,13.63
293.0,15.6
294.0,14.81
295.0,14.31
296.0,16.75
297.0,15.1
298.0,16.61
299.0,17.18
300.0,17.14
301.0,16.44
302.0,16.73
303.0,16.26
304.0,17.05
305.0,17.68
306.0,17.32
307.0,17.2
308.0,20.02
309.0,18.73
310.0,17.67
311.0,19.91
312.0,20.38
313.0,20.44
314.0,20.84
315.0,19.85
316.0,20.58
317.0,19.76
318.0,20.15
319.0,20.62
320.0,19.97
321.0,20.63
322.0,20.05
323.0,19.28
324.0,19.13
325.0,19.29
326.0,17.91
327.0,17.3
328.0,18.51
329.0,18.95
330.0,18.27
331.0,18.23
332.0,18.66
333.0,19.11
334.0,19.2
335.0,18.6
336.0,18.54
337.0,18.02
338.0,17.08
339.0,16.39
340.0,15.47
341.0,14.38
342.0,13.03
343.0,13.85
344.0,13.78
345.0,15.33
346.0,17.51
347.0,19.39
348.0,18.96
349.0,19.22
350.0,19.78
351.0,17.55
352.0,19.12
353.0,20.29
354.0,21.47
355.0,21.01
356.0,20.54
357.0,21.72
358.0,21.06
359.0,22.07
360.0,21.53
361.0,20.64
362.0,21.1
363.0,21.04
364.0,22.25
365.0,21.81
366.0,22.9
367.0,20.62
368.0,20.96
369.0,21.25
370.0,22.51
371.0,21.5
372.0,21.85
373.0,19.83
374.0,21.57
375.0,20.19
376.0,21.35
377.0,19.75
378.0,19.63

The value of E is 0.8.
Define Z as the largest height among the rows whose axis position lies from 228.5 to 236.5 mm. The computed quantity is 13.67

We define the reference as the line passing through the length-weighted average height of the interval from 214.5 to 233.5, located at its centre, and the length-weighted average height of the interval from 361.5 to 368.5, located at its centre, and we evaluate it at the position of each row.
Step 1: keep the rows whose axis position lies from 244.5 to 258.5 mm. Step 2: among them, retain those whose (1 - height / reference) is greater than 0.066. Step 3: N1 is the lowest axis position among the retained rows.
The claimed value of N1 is 246.0 mm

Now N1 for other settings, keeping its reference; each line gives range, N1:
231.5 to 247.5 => 232.0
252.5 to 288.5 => 253.0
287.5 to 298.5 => 288.0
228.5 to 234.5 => 230.0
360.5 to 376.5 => 373.0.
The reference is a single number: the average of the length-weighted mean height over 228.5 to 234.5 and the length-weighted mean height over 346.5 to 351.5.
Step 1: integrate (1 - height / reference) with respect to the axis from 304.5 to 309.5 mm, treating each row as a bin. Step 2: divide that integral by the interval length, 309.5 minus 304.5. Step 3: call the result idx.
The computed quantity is -0.14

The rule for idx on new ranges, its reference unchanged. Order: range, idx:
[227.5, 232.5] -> 0.19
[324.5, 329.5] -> -0.15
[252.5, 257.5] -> 0.13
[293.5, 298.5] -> 0.03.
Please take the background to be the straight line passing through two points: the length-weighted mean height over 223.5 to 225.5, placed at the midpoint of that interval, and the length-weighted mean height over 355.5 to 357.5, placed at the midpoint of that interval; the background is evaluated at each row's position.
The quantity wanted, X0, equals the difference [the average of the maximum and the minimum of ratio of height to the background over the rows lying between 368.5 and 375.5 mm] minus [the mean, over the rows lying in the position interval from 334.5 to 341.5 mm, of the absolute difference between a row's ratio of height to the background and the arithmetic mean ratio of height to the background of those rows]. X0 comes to 0.894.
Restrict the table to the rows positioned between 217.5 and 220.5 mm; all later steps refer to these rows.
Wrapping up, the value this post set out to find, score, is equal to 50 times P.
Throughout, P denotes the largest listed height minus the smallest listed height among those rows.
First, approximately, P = 0.6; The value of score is 29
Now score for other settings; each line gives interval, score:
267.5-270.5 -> 12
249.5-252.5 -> 57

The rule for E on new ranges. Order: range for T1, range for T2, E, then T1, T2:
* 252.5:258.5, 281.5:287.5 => 0.9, 13.9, 14.8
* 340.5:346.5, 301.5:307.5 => 0.9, 14.6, 17.0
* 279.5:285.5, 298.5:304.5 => 0.9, 15.2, 16.8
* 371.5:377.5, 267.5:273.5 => 1.4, 20.8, 14.7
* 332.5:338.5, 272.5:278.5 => 1.2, 18.4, 15.5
